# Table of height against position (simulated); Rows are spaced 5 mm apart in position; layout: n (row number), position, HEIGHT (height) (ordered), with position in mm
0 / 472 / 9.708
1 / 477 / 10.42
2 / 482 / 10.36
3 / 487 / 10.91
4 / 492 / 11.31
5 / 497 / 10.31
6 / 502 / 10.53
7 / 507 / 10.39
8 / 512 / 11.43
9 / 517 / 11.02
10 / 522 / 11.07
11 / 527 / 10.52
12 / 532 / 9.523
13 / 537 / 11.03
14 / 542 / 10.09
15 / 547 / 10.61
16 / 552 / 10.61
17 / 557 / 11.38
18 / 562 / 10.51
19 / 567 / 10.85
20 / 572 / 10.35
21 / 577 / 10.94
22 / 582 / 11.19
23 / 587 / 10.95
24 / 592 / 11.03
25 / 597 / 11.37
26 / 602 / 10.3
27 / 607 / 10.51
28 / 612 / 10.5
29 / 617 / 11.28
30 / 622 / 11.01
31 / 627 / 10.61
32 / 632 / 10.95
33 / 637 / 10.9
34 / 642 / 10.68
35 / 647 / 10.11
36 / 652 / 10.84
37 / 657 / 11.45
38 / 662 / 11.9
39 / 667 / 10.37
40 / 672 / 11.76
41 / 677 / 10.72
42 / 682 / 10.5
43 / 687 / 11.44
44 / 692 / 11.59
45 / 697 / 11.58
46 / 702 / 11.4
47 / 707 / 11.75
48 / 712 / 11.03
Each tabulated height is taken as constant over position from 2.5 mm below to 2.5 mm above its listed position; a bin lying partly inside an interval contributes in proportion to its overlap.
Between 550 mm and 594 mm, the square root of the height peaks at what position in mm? 557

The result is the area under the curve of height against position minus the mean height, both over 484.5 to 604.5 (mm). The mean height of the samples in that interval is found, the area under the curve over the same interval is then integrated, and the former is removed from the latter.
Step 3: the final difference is 1280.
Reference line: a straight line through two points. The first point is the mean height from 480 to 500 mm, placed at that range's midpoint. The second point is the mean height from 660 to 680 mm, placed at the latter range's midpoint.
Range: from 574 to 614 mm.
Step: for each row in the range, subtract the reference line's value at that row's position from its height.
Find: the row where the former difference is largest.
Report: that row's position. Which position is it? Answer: 597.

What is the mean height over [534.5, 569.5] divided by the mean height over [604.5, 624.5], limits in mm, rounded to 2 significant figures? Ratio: 0.99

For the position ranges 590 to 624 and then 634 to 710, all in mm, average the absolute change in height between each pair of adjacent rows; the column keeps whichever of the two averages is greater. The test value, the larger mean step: 0.60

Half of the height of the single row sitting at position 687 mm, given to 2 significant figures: 5.7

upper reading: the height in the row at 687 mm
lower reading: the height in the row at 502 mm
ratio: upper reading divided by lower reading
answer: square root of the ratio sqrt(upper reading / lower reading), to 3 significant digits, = 1.04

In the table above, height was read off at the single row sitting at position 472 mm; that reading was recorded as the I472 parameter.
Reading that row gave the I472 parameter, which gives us 9.708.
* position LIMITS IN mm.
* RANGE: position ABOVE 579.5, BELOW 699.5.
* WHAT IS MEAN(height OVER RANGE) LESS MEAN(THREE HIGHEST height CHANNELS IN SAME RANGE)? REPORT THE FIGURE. -0.77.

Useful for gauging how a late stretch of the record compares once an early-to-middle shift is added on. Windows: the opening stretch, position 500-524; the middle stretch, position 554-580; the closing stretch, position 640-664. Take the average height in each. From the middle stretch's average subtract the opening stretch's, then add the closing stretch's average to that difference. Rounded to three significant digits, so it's 10.9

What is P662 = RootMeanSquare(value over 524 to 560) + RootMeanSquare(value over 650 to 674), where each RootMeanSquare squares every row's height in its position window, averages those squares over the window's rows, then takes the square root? 21.8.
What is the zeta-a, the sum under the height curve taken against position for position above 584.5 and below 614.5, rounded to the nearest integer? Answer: 323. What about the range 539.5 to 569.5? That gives 320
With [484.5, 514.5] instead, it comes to 324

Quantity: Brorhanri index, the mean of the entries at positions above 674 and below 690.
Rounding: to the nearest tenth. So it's 10.9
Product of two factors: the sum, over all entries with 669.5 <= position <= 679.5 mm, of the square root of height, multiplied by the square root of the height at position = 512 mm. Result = 23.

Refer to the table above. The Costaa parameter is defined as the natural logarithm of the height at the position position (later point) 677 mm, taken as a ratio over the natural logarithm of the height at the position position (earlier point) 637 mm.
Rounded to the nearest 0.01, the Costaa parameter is 0.99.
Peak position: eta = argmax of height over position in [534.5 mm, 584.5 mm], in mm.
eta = 557 mm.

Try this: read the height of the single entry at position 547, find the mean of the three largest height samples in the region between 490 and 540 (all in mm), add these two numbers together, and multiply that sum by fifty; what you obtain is 1094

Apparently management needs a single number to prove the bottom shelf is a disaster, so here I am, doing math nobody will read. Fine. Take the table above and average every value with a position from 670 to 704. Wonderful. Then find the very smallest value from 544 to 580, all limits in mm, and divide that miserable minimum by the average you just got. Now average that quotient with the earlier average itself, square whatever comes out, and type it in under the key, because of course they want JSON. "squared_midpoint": 37.2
